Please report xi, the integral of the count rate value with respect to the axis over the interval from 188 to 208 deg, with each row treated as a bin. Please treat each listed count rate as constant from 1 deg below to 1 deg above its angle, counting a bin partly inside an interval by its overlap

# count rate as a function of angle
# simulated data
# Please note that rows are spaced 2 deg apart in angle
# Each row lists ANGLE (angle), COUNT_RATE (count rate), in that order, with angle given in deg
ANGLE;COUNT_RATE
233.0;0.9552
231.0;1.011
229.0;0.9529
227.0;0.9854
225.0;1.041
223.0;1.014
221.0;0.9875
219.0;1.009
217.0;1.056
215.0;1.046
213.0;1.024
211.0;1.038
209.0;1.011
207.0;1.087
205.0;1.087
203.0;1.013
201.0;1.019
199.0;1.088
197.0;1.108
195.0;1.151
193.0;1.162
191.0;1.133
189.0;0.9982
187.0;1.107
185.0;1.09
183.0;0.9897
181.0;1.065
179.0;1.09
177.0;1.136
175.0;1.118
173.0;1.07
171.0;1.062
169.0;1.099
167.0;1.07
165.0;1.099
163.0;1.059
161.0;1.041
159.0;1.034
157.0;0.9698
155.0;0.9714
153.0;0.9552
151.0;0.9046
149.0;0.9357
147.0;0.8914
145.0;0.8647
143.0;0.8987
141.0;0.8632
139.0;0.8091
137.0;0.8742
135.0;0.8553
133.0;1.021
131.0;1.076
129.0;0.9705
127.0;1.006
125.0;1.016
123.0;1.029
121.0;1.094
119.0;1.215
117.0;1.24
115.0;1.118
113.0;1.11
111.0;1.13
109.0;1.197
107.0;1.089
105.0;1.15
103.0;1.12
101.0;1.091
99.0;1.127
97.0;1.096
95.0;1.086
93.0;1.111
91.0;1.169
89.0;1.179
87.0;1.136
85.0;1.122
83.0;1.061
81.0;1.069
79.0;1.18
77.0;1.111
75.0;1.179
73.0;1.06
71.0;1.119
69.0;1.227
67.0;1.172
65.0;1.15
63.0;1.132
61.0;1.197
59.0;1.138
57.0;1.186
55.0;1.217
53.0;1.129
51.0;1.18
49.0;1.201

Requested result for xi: 21.7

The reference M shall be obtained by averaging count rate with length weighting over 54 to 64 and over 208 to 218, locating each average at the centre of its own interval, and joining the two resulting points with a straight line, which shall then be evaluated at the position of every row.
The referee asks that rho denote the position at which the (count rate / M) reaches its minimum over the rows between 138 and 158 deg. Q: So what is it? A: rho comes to 139.0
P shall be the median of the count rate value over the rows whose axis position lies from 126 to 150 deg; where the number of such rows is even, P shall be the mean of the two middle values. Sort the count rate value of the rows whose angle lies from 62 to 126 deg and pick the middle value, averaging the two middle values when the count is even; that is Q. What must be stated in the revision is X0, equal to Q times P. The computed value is 1.00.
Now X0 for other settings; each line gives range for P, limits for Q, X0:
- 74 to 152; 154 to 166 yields 1.13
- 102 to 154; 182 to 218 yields 1.09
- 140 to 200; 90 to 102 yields 1.17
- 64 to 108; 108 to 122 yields 1.27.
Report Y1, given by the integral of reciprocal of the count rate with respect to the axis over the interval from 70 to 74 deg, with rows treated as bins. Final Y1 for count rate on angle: 3.67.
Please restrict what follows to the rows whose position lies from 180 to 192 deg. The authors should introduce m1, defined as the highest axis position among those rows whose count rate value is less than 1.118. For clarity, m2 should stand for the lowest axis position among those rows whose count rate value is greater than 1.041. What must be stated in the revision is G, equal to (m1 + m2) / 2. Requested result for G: 185 deg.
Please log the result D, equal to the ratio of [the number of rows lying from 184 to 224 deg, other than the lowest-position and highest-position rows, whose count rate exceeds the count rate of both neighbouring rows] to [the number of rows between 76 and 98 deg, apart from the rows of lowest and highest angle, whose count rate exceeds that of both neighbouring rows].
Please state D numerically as 2.0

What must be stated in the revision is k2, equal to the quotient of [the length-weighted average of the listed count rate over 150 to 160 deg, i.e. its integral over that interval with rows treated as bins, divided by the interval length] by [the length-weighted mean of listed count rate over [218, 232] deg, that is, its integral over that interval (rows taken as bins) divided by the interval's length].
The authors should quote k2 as 0.97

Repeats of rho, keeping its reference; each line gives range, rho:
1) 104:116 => 107.0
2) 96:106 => 101.0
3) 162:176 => 163.0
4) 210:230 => 229.0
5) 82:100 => 83.0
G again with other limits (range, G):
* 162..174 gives 168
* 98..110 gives 103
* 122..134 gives 132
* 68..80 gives 73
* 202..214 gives 209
